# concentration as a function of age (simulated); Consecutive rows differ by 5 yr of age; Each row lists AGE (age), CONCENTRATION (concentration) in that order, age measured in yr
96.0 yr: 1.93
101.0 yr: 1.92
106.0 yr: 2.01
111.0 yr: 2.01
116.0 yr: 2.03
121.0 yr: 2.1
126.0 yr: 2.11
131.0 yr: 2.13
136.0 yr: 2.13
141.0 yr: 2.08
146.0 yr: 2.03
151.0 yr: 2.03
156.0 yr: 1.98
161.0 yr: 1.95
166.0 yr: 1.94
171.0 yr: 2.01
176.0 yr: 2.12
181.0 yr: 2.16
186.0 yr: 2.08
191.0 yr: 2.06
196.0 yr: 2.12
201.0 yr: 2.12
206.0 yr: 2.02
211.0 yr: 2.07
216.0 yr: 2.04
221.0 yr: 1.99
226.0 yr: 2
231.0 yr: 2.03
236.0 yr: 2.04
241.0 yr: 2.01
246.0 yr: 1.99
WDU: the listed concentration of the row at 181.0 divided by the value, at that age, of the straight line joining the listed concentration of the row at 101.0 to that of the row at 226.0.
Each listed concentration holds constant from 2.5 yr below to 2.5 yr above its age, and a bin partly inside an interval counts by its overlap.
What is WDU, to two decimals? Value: 1.10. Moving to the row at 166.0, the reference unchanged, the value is 0.99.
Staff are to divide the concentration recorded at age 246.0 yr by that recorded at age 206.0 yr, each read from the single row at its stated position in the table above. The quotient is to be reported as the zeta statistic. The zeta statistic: 0.99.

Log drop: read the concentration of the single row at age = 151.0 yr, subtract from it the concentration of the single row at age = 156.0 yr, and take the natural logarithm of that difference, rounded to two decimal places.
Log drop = -3.00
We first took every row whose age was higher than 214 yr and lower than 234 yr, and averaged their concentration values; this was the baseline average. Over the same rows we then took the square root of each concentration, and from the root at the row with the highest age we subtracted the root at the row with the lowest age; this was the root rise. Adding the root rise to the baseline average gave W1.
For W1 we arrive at 2.01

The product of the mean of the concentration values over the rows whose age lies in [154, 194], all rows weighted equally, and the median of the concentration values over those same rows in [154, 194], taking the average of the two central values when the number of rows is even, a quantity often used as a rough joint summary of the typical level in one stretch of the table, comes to 4.15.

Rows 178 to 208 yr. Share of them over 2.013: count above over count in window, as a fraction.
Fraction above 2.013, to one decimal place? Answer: 1.0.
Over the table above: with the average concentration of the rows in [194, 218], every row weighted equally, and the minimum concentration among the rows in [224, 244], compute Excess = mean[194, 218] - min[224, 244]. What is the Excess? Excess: 0.074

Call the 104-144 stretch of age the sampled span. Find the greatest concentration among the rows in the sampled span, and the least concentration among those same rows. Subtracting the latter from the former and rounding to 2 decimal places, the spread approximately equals 0.12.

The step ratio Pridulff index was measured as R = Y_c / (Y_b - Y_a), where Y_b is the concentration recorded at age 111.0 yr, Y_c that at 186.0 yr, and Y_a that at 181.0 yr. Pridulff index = -14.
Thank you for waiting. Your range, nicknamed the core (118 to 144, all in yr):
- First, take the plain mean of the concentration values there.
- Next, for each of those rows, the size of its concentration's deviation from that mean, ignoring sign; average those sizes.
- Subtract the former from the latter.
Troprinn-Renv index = -2.09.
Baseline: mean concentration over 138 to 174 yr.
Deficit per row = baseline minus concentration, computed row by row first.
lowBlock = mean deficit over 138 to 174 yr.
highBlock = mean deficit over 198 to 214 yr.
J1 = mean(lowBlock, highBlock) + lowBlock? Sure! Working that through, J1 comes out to -0.03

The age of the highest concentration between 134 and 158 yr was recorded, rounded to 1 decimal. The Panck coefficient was 136.0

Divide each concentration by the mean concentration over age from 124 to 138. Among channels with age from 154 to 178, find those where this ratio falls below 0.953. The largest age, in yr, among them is 171.0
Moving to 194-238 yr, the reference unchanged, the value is 226.0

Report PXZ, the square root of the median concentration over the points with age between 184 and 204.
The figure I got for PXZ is 1.45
